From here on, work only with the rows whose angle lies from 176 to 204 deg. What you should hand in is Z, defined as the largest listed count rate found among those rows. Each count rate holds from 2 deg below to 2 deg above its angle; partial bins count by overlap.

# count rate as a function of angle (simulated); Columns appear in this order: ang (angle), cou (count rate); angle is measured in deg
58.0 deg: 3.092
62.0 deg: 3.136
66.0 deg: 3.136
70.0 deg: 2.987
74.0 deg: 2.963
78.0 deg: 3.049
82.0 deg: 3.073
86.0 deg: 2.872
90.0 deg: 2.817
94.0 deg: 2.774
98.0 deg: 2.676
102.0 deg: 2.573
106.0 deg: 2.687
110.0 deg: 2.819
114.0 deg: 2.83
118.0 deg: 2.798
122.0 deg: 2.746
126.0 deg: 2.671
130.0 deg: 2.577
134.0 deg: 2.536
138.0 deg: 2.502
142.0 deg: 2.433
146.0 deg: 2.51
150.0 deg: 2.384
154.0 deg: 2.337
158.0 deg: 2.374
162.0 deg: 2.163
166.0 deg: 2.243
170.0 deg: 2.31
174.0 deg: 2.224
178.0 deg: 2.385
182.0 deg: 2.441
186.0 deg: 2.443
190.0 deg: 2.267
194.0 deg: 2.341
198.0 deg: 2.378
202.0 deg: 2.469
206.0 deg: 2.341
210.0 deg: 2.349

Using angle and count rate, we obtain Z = 2.469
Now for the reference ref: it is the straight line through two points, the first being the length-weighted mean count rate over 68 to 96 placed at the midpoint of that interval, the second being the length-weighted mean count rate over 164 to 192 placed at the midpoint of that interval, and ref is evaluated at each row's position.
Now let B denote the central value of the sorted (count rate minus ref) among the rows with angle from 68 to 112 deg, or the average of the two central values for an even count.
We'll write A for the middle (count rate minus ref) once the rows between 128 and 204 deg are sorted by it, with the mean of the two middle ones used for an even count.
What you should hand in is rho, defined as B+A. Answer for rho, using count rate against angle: -0.107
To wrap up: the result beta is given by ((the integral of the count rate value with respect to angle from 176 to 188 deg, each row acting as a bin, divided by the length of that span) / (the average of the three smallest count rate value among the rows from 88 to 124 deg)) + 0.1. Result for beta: 1.02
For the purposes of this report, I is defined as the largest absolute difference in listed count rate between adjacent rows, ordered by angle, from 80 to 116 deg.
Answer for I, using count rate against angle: 0.201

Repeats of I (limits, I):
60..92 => 0.201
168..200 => 0.176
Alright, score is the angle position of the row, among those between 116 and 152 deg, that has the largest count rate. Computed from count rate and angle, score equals 118.0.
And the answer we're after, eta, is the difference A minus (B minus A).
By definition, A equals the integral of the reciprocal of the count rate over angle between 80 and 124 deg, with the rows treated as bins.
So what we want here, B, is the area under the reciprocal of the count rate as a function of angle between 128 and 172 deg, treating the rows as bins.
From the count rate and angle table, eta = 13.2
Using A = 16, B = 18.4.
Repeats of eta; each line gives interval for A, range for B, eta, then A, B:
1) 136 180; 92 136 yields 21.2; 19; 16.3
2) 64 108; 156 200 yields 11.8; 15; 19.0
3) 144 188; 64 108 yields 22.2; 19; 15.4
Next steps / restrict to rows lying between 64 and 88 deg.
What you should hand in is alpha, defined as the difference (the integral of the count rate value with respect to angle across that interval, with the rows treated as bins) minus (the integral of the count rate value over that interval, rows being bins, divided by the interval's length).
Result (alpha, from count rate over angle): 69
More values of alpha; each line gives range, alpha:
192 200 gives 17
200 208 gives 17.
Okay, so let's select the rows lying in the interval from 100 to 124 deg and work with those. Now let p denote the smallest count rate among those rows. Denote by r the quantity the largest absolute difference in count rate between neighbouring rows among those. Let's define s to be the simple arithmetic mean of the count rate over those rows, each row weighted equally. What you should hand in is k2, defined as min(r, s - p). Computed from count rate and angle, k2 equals 0.13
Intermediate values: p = 2.573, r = 0.132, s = 2.74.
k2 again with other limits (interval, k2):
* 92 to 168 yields 0.21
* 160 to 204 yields 0.17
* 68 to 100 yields 0.20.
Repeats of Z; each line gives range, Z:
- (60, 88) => 3.136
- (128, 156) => 2.577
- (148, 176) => 2.384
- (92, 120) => 2.83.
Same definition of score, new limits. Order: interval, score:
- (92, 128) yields 114.0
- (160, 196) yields 186.0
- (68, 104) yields 82.0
